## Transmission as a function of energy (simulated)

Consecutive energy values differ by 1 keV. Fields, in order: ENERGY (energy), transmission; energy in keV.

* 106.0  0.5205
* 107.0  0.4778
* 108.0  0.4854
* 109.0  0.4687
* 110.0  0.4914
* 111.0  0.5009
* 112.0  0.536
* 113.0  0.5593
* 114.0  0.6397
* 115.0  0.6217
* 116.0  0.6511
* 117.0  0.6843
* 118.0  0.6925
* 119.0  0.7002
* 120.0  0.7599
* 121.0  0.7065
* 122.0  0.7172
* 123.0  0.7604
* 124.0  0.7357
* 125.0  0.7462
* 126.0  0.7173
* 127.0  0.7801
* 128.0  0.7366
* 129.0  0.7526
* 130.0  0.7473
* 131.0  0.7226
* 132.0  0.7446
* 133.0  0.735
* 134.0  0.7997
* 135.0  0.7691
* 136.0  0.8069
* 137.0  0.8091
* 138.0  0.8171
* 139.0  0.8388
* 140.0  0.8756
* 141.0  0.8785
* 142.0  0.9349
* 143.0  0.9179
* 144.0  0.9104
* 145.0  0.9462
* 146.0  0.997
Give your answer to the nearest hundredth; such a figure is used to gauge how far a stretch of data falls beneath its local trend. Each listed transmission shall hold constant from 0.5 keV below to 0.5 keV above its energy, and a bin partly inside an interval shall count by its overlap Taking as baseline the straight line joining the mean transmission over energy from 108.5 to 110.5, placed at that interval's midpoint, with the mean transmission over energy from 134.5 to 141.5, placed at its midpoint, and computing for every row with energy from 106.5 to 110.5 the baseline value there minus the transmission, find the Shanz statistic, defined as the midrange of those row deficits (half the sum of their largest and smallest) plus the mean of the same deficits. -0.02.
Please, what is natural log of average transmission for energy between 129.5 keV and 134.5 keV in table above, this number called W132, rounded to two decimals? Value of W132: -0.29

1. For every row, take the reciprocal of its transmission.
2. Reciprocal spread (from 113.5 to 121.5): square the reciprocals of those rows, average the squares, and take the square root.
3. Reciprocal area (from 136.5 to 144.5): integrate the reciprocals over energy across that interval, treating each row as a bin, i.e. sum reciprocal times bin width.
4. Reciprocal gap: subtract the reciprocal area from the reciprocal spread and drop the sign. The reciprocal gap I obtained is 7.7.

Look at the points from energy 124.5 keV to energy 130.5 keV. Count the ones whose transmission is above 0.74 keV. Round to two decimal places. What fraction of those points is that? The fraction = 0.67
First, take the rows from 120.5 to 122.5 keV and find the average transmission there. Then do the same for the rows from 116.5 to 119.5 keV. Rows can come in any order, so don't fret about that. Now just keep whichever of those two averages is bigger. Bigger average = 0.71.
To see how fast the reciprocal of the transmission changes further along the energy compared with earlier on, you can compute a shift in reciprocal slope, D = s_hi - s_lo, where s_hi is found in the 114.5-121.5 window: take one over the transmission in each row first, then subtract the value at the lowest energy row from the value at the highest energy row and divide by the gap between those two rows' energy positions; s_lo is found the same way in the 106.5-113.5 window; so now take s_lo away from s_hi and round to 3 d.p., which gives 0.019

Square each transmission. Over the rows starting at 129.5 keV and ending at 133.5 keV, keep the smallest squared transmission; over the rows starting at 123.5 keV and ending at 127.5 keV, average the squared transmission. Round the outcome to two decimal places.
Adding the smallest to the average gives 1.08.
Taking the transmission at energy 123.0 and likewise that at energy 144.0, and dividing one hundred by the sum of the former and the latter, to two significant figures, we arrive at 60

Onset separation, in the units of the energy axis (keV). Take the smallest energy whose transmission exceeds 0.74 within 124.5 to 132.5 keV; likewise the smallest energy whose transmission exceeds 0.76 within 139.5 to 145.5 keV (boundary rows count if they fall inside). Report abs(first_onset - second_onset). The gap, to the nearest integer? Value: 15 keV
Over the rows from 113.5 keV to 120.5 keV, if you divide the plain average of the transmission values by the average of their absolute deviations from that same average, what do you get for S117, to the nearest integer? 19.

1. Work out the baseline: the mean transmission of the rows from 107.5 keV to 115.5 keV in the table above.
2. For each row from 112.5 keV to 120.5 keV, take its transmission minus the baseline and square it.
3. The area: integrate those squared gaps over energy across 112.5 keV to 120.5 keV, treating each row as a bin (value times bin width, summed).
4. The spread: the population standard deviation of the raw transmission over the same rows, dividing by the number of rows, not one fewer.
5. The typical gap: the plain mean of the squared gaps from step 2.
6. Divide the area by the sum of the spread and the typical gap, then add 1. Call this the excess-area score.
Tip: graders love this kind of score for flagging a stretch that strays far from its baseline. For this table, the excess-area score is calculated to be 3.0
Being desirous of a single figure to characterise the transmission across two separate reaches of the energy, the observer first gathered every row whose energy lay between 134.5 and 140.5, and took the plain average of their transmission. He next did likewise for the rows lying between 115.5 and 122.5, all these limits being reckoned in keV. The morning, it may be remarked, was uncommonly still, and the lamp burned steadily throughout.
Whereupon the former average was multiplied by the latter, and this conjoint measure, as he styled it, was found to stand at 0.57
